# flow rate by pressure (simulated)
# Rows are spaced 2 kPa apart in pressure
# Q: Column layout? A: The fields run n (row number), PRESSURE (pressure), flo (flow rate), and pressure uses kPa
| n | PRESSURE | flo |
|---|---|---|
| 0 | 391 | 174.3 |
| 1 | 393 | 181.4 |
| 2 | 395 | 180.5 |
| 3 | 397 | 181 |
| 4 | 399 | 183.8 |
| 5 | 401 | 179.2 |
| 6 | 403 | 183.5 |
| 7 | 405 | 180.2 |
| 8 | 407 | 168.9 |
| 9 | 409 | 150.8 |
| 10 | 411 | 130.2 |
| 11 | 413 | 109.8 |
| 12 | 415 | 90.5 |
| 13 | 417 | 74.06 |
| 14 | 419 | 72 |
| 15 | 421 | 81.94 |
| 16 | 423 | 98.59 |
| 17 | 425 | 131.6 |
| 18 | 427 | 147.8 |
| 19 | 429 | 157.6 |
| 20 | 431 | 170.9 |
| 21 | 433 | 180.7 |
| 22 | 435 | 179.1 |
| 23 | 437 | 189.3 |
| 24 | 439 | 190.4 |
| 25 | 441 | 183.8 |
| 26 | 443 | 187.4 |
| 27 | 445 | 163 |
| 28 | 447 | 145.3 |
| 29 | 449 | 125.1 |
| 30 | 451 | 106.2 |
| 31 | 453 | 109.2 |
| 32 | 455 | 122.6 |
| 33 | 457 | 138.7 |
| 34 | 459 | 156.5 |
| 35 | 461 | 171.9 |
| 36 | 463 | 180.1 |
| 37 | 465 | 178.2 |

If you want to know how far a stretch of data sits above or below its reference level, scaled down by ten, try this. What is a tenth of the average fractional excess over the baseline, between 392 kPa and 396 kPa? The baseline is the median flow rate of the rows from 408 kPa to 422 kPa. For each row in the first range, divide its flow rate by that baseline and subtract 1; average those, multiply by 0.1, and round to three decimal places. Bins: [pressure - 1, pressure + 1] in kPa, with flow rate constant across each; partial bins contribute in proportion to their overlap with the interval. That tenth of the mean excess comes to 0.100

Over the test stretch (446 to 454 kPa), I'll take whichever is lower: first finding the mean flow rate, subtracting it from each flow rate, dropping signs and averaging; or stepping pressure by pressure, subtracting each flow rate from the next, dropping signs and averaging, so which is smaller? 14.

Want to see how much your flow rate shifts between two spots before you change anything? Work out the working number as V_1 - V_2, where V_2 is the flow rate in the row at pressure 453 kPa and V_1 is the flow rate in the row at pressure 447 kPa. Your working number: 36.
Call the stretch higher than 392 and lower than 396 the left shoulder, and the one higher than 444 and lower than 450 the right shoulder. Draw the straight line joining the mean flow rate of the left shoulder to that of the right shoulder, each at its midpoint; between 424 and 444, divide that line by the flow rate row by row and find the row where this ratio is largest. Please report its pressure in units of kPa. 425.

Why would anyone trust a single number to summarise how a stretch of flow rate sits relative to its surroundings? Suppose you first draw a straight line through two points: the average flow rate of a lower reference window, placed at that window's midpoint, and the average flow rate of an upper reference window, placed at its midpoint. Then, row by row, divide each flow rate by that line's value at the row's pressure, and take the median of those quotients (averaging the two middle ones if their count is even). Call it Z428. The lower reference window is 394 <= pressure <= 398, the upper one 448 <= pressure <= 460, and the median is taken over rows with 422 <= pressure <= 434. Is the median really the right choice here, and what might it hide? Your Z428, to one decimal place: 1.0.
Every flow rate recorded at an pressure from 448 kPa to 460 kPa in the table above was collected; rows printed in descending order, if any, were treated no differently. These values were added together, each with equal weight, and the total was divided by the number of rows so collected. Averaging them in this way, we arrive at 126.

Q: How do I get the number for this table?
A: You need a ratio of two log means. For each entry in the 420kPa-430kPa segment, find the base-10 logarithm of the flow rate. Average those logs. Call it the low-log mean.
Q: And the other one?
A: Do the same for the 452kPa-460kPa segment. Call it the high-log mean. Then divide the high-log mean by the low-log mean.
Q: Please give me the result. 1.02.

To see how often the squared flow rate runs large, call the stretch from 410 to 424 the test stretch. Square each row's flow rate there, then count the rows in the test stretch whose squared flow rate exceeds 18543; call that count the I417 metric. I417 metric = 0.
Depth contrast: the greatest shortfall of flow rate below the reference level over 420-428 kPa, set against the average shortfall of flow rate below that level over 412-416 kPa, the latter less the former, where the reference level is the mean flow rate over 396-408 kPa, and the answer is -18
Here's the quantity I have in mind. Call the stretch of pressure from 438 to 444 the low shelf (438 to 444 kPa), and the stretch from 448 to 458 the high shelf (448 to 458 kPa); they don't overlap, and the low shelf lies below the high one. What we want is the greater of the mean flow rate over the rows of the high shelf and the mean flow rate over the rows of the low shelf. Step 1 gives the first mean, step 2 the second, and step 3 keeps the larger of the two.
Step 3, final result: 187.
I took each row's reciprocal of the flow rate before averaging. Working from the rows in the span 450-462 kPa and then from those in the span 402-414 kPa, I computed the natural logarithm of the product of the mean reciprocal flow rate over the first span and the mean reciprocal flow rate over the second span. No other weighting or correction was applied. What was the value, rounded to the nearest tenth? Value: -9.9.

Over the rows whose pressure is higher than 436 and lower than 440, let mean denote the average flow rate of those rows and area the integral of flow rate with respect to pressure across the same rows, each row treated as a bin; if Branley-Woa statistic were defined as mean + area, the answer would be 949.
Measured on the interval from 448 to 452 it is 578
